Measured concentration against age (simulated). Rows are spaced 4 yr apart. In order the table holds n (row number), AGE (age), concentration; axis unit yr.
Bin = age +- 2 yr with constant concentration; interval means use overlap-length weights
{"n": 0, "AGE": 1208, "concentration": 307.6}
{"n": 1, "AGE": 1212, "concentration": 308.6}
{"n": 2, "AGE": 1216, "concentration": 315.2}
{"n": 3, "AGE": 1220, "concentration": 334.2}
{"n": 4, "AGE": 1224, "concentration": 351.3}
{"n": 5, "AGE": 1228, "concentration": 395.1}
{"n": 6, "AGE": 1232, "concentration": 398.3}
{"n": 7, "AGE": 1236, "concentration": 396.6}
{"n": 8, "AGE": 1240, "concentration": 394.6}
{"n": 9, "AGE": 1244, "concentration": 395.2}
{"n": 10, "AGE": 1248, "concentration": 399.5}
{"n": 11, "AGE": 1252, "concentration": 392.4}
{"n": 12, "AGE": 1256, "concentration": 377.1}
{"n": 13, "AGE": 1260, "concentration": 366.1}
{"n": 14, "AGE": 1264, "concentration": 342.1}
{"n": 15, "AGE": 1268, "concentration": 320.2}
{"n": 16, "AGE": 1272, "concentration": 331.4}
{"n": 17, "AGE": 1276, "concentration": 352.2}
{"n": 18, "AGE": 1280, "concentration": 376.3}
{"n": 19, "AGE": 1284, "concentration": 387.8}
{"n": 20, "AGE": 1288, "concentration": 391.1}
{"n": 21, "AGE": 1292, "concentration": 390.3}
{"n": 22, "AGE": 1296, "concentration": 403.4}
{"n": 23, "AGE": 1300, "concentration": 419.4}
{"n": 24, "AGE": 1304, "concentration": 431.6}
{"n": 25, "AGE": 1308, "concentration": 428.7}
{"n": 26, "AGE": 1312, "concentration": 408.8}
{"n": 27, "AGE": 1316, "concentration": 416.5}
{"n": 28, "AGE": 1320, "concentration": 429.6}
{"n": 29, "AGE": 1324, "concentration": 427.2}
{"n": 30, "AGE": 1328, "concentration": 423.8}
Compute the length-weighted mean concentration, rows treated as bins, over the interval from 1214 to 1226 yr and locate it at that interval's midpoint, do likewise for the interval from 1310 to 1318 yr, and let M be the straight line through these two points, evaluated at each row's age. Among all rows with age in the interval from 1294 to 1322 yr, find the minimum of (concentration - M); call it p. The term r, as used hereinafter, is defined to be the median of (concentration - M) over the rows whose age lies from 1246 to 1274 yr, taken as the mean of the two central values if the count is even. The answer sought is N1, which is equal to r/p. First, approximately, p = -2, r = -1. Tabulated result 0.5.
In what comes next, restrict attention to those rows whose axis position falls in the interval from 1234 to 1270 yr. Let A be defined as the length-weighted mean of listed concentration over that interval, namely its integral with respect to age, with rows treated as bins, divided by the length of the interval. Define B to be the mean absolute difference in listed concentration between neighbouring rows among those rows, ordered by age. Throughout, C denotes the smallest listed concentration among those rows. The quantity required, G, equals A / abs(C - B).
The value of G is 1.22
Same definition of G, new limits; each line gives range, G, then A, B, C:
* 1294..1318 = 1.07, 418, 12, 403.4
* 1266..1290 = 1.18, 360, 14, 320.2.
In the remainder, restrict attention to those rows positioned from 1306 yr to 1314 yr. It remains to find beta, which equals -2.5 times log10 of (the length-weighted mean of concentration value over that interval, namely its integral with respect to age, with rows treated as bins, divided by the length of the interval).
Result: -6.55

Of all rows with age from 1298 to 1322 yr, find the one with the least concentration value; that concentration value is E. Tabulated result 408.8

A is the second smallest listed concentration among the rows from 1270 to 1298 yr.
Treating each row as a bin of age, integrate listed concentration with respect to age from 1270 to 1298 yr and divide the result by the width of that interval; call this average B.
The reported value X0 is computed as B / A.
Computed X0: 1.07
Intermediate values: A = 352.2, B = 376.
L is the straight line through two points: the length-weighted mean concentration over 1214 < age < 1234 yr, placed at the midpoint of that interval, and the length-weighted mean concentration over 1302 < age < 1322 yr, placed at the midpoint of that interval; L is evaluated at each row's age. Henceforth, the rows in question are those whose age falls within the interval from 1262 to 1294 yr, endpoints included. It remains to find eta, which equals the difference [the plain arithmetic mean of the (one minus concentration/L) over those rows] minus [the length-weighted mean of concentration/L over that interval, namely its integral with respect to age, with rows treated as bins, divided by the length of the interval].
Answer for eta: -0.81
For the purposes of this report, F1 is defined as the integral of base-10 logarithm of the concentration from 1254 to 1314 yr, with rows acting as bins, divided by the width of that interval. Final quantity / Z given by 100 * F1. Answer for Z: 258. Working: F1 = 2.58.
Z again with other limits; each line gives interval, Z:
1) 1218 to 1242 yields 258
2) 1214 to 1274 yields 256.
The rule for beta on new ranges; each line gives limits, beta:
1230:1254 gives -6.49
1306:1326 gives -6.56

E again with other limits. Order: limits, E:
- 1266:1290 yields 320.2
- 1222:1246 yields 351.3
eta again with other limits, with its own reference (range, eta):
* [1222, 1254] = -1.12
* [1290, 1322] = -0.99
